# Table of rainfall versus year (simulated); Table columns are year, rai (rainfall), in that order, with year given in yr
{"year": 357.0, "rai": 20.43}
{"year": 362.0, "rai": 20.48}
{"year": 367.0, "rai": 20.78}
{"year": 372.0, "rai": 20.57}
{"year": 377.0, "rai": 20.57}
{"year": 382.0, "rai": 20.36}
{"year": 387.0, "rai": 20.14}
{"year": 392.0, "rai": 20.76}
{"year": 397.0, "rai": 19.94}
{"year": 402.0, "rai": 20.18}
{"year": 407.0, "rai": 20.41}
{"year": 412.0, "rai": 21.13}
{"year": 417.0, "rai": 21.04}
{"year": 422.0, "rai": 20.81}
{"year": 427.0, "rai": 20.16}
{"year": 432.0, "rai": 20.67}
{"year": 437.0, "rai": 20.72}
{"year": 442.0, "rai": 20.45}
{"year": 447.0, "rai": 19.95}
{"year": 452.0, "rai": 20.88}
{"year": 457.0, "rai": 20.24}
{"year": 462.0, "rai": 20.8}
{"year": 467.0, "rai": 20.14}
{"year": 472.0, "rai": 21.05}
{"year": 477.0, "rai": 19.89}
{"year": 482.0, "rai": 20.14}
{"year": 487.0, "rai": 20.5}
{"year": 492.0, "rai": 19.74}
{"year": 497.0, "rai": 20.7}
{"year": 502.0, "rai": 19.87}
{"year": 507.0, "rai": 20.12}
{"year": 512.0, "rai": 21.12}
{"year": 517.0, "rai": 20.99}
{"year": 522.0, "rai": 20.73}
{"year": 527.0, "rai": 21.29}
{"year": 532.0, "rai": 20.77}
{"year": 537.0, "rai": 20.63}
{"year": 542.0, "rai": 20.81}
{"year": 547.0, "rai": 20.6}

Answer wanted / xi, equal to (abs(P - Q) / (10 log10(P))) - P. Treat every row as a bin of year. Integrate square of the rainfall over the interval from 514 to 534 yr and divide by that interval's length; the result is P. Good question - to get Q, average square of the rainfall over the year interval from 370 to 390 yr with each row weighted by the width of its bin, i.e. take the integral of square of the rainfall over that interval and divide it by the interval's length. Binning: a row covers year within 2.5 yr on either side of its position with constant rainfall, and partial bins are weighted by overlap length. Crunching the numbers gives -438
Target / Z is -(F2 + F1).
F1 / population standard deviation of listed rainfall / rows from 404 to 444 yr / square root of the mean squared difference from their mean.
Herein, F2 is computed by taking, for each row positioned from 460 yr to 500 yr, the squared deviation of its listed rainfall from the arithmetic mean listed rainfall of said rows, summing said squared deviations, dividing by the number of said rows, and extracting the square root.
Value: -0.74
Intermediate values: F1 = 0.305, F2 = 0.43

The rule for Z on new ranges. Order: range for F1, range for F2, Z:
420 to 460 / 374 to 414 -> -0.67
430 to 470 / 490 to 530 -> -0.87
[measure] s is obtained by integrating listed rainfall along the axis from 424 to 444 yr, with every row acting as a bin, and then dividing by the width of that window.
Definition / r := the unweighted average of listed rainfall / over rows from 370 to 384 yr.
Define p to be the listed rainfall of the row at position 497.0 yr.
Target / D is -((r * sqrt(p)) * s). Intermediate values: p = 20.7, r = 20.5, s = 20.5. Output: -1913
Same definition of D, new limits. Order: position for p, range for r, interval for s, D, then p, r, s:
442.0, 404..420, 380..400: -1915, 20.45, 20.9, 20.3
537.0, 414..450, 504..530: -1944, 20.63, 20.5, 20.8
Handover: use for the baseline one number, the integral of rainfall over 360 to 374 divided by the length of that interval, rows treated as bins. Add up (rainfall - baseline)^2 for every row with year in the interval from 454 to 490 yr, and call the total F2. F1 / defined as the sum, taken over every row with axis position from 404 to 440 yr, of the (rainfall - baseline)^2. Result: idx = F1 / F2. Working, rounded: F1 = 0.75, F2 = 1.4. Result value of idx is 0.5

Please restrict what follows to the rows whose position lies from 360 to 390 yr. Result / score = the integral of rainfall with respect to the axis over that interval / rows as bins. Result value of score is 615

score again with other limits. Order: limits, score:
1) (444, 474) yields 615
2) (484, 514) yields 610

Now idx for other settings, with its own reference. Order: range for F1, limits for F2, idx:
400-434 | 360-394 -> 2.6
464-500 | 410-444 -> 2.7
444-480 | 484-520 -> 0.8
